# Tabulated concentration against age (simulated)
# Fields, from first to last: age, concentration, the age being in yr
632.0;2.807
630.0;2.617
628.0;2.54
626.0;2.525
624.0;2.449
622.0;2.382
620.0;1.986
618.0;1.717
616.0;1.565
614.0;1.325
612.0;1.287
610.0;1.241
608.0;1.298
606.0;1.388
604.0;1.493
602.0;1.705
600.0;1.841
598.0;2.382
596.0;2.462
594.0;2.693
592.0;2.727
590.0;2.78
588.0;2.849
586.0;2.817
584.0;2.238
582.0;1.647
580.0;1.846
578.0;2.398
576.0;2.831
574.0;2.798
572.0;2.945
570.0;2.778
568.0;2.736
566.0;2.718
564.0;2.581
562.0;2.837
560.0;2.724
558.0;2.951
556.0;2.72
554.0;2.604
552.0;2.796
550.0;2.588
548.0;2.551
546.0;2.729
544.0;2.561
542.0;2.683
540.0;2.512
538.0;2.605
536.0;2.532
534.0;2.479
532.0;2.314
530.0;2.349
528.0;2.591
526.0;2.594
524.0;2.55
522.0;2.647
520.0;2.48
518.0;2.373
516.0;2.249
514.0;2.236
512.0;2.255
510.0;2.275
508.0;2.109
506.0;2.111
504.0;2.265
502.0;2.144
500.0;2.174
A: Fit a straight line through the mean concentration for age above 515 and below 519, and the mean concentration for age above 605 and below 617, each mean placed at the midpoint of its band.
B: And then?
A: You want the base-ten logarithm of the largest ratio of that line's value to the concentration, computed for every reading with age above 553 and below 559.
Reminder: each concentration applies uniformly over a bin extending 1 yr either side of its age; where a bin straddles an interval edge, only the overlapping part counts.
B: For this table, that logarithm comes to -0.13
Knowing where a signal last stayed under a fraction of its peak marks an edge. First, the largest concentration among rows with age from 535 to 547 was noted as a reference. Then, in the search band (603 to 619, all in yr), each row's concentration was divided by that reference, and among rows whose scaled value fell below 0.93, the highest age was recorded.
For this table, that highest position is 618.0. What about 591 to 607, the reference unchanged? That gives 606.0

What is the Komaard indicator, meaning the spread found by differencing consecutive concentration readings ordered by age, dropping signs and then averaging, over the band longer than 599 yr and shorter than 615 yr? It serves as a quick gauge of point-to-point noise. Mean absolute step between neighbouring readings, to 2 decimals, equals 0.10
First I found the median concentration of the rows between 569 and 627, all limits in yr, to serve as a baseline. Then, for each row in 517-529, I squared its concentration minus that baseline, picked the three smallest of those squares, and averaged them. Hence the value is 0.01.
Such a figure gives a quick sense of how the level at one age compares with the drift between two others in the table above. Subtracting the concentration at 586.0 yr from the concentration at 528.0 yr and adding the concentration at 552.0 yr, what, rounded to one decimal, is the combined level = 2.6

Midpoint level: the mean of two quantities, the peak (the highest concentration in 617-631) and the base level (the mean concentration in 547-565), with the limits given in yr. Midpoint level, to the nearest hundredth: 2.66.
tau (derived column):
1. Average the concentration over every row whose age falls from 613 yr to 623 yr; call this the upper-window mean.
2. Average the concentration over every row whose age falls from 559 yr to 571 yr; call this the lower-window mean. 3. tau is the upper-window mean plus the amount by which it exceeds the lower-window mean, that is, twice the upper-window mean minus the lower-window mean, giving 0.9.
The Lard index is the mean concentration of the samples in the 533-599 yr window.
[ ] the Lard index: 2.61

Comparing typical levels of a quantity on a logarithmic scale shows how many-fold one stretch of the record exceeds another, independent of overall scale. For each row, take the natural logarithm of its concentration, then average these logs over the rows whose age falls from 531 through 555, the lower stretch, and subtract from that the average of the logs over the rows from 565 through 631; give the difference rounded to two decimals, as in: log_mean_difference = 0.19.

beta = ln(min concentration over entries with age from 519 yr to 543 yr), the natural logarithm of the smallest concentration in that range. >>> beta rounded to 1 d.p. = 0.8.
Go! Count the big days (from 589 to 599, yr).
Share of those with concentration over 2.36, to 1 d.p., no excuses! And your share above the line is 1.0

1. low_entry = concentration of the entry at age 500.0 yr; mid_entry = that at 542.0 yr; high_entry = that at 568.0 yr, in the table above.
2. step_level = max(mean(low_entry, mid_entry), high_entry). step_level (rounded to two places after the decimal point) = 2.74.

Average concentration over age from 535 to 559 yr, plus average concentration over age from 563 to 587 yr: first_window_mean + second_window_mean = 5.2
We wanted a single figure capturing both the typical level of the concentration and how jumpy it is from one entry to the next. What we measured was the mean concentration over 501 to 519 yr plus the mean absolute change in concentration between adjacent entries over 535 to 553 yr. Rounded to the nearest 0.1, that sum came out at 2.4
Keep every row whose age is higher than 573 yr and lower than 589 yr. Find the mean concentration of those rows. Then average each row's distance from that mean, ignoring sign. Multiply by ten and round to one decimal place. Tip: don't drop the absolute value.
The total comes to 4.0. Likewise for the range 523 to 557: 0.9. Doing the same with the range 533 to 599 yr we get 1.9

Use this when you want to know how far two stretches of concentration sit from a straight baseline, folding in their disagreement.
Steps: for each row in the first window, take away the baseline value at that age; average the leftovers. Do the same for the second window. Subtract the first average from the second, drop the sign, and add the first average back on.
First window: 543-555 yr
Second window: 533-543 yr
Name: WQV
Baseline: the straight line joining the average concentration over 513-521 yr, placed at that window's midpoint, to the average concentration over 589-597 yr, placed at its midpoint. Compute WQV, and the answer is 0.19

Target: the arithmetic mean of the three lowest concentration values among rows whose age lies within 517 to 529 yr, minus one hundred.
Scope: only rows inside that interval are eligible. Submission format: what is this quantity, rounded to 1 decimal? -97.5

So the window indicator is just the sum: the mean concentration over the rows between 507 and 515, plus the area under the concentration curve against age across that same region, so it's 20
